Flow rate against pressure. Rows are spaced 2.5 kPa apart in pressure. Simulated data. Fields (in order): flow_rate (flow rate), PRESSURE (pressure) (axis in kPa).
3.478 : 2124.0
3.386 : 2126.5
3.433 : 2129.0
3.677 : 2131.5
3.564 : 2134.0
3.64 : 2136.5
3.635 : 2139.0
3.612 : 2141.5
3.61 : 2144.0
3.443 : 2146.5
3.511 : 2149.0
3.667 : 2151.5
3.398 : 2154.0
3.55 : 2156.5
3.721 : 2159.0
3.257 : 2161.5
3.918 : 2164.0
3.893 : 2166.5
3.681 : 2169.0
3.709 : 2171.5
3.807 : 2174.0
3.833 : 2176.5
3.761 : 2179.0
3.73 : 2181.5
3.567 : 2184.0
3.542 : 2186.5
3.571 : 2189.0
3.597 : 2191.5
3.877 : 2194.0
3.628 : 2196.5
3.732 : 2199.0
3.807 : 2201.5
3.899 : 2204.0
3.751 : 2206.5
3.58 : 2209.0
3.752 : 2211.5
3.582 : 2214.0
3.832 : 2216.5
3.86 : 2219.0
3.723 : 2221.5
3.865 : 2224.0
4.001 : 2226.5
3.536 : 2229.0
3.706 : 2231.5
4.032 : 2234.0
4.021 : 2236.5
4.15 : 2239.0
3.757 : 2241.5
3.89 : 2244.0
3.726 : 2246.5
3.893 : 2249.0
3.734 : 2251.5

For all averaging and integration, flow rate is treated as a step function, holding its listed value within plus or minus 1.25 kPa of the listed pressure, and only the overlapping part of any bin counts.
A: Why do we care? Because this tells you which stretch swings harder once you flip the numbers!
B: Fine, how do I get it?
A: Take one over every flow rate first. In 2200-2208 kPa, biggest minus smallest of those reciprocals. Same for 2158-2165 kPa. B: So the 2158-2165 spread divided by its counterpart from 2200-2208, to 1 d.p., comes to 5.1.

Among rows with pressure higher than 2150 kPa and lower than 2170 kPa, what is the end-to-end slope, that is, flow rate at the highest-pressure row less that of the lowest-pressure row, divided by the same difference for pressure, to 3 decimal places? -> 0.001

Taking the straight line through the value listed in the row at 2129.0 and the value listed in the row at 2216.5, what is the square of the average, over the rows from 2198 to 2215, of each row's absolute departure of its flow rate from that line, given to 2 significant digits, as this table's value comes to 0.011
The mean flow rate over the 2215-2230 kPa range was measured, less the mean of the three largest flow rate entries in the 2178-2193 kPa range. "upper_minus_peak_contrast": 0.11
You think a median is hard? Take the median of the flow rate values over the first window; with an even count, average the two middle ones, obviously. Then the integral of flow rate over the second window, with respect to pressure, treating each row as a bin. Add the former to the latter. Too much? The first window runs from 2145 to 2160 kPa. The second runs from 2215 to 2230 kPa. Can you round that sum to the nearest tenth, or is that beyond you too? 60.6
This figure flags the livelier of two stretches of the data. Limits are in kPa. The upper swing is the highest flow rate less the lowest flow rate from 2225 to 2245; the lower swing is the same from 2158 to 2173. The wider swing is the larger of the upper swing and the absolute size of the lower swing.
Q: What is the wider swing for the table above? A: 0.661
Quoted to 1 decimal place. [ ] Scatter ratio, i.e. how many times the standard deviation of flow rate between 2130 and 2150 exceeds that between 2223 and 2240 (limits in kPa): 0.4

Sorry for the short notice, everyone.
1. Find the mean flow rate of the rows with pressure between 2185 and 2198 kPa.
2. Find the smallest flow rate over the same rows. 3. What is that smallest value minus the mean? -0.101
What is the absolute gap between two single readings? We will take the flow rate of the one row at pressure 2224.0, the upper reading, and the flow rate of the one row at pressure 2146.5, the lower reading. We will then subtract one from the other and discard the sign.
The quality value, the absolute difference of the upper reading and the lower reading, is 0.42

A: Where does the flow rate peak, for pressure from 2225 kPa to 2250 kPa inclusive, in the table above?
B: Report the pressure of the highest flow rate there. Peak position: 2239.0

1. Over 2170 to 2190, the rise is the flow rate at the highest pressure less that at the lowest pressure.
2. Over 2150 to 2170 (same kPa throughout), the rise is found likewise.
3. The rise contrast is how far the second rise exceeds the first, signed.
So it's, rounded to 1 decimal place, 0.2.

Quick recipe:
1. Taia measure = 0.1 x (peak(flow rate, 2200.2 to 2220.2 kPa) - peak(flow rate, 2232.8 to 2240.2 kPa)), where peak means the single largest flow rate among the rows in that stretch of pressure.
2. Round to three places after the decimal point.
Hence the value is -0.025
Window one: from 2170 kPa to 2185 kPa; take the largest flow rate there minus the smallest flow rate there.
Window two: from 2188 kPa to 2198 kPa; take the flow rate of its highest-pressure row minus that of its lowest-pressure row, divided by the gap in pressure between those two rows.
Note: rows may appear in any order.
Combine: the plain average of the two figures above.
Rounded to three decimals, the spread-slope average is 0.137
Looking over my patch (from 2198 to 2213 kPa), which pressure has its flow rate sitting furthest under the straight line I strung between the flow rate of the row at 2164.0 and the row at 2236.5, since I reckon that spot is 2209.0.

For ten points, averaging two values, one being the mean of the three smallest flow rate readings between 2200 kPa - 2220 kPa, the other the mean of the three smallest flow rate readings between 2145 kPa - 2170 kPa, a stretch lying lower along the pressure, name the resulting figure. 3.50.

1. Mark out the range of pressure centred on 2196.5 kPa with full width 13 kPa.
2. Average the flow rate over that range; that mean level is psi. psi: 3.73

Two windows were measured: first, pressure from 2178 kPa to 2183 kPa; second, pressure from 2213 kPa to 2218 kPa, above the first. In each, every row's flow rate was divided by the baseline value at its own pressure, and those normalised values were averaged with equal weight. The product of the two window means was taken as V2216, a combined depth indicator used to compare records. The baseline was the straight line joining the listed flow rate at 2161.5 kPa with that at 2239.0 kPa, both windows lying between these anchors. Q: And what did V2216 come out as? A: 1.03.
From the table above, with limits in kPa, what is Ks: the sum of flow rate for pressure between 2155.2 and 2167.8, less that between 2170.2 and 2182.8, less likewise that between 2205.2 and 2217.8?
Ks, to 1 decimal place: -19.0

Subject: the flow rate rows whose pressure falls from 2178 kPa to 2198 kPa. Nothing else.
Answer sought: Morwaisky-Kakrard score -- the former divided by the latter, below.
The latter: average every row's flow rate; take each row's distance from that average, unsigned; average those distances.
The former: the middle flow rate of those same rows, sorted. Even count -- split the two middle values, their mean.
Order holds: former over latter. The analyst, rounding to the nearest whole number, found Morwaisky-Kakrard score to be 37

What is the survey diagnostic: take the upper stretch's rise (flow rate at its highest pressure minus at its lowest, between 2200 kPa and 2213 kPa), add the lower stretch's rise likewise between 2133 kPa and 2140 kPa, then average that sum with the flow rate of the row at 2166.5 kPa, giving 1.95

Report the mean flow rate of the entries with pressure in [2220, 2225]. 3.79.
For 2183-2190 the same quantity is 3.56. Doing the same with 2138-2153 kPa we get 3.58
